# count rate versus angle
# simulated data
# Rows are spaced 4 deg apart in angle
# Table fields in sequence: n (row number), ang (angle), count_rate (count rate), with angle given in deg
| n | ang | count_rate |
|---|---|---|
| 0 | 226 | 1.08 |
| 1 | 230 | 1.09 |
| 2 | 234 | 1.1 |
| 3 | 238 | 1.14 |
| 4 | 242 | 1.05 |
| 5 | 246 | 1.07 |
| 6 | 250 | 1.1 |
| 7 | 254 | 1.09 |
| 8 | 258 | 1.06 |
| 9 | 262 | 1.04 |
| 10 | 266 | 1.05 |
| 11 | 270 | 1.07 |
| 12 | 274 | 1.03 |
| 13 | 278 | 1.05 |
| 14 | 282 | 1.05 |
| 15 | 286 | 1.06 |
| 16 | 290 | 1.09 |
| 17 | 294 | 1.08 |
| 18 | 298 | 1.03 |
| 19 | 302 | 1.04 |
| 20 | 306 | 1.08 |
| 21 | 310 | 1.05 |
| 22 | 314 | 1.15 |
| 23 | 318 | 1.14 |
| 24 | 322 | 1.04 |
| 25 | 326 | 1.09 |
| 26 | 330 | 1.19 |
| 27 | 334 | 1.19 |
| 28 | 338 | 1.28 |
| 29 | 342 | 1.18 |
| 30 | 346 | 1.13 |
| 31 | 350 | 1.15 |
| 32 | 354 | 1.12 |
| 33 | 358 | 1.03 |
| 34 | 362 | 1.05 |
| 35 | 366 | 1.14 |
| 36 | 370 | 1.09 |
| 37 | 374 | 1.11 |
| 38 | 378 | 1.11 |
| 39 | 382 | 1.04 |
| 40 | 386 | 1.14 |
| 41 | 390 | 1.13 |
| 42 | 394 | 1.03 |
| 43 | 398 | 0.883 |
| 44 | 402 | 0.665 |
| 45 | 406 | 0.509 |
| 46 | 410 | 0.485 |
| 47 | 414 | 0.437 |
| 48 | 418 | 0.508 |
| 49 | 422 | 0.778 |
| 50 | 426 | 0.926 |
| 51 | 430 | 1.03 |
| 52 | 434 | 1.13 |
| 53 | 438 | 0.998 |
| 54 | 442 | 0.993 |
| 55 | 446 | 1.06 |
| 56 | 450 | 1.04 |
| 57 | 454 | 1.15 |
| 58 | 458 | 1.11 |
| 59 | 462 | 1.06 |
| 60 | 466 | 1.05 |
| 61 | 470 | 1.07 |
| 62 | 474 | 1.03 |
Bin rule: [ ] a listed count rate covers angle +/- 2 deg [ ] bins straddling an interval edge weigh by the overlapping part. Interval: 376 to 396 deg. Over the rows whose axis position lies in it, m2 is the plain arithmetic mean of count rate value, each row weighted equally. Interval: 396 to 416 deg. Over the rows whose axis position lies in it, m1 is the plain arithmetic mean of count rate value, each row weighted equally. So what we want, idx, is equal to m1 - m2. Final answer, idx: -0.49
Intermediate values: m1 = 0.60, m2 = 1.09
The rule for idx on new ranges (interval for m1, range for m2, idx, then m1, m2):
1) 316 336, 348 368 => 0.03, 1.13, 1.10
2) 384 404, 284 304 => -0.09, 0.97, 1.06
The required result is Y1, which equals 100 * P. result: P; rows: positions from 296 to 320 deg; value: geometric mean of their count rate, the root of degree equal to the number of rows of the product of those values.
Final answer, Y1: 108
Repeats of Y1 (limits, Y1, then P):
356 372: 108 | 1.08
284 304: 106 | 1.06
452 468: 109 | 1.09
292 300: 105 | 1.05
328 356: 118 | 1.18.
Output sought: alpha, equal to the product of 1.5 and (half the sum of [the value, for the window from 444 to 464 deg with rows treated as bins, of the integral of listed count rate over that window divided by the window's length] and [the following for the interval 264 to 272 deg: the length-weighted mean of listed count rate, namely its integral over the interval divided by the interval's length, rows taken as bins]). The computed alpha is 1.61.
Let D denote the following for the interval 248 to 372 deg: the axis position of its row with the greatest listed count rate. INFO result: 338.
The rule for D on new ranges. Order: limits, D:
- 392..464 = 454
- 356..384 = 366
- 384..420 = 386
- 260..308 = 290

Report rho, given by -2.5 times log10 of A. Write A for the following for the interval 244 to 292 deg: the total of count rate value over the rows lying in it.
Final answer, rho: -2.76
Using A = 12.8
